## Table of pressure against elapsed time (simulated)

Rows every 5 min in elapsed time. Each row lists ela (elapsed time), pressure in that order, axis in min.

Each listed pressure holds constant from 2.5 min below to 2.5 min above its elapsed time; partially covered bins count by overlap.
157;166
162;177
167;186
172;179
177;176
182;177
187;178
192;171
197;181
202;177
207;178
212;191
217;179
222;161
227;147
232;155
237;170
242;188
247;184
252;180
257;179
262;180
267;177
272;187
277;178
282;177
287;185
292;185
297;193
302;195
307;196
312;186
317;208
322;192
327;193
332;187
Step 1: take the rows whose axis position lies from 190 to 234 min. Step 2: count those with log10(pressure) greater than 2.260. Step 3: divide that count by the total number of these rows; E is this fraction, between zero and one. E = 0.11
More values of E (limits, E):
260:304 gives 0.56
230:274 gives 0.33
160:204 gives 0.11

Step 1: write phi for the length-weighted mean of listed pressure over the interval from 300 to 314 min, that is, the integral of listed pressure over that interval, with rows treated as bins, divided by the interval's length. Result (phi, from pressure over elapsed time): 192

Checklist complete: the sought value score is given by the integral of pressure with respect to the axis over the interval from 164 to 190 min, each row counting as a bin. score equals 4654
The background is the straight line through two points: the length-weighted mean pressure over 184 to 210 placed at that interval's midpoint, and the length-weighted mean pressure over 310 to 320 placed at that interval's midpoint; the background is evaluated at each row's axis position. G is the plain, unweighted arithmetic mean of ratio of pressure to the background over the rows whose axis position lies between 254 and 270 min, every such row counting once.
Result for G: 0.95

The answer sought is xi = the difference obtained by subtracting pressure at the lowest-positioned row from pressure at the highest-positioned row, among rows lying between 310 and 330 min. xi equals 7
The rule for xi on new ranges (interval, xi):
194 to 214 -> 10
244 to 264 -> -4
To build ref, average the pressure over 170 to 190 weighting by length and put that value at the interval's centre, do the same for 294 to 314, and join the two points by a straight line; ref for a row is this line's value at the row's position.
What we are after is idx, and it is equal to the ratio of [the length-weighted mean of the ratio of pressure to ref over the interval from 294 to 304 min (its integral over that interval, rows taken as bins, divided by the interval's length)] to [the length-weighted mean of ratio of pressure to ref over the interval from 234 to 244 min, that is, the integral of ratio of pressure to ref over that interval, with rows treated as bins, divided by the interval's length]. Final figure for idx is 1.05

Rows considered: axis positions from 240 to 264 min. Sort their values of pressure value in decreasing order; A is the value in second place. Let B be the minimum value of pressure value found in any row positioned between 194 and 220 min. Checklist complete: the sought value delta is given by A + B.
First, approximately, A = 184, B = 177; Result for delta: 361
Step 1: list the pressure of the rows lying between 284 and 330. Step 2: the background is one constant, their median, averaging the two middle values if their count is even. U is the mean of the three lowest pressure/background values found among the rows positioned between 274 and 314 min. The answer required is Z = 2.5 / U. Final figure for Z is 2.68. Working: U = 0.933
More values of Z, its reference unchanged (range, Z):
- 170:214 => 2.76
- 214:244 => 3.13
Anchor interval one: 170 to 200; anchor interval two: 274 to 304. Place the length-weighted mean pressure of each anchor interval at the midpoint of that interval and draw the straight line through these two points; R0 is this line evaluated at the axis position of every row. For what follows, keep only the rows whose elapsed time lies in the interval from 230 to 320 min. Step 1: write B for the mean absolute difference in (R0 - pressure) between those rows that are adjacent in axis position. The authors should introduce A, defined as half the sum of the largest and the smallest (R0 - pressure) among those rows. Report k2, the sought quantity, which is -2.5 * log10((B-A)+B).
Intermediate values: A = 3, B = 7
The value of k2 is -2.6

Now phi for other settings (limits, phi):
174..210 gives 177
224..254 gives 170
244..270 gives 180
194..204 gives 179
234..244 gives 177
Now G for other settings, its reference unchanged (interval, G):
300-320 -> 1.00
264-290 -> 0.95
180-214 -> 1.01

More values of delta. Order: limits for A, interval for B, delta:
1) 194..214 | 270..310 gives 358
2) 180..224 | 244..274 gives 358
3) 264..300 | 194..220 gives 364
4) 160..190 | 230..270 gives 334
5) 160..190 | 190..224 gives 340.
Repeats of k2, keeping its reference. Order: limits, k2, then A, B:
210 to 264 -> -2.3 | 11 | 10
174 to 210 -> -1.9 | 2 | 4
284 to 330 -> -3.5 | -10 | 7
